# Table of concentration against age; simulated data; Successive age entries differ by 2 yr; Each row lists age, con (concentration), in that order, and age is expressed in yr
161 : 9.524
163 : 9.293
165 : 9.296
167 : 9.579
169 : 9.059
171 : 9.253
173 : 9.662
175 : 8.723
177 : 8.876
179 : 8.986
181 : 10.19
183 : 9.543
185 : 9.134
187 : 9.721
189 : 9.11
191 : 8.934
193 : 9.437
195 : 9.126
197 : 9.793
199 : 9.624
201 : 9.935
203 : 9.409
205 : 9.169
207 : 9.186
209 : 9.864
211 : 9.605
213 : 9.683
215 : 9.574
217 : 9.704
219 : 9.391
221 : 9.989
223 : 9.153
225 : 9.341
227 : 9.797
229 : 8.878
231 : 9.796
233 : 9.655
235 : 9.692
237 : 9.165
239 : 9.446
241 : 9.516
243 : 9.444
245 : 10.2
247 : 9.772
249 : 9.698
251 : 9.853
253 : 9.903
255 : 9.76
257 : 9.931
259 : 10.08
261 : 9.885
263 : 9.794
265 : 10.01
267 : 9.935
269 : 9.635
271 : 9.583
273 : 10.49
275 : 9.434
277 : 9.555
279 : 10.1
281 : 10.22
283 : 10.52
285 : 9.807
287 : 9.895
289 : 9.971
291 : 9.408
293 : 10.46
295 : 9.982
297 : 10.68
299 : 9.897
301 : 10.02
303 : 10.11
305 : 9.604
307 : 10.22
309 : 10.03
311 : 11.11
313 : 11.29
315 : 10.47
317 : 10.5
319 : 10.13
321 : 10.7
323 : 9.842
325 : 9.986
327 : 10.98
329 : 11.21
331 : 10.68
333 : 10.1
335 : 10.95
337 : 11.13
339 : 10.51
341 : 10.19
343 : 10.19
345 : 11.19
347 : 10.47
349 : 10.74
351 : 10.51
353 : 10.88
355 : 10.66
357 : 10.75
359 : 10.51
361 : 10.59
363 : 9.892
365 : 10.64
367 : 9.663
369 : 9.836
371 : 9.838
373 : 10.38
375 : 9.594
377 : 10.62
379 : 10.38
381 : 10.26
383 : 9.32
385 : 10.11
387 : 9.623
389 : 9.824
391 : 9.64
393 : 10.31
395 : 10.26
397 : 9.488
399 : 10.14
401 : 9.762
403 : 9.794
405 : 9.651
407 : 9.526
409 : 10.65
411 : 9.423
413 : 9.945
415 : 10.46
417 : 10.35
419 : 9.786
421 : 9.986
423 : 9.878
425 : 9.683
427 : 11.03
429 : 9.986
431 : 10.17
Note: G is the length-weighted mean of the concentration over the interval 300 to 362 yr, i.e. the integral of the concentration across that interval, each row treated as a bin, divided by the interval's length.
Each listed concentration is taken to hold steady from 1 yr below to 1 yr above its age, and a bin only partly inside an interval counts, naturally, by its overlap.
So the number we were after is 10.5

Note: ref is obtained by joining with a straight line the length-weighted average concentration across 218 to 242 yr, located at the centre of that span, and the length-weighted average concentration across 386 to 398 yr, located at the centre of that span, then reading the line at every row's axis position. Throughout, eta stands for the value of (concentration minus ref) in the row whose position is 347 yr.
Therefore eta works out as 0.72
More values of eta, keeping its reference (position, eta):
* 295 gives 0.35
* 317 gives 0.81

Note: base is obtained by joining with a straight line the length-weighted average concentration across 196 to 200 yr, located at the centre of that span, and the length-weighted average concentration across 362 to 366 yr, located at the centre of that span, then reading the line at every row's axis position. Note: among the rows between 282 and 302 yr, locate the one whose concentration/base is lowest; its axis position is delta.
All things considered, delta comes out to 291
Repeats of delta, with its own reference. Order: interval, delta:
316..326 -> 323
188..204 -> 191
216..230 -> 229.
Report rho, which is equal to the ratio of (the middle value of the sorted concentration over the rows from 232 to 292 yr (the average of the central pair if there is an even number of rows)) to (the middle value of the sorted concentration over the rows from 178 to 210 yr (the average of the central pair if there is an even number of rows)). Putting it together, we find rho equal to 1.04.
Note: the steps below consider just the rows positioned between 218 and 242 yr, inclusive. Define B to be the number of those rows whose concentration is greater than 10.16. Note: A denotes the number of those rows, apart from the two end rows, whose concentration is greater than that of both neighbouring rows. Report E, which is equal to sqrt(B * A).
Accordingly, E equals 0.0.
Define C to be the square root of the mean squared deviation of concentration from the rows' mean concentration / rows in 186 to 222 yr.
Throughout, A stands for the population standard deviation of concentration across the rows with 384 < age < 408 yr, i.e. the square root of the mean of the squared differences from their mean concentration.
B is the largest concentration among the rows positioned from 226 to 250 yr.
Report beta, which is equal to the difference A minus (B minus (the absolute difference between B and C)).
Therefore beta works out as -0.03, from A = 0.28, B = 10.2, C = 0.30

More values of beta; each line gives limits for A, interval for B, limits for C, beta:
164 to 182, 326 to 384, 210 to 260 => 0.13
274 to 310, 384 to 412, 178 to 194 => -0.06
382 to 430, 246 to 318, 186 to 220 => 0.12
